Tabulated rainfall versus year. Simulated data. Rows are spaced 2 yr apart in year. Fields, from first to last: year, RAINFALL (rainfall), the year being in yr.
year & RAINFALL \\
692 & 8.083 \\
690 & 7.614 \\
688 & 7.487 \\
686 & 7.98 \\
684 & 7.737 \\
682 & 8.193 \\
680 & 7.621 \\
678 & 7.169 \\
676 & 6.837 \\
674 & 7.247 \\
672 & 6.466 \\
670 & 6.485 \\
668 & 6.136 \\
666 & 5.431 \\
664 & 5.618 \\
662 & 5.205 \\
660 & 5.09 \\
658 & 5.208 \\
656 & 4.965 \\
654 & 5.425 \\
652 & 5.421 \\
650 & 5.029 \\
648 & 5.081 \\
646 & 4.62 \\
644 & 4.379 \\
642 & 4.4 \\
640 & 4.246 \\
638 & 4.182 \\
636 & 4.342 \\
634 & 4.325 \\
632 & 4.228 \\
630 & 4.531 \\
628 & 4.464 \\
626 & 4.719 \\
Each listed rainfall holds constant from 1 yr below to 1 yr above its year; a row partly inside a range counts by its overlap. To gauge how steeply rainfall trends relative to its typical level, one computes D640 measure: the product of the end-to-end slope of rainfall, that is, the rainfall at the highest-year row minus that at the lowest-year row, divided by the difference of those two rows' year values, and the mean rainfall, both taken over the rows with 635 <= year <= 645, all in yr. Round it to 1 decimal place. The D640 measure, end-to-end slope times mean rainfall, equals 0.0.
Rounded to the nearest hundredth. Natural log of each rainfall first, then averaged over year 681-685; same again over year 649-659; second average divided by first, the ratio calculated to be 0.80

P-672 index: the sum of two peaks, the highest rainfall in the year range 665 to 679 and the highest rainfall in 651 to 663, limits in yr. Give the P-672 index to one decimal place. 12.7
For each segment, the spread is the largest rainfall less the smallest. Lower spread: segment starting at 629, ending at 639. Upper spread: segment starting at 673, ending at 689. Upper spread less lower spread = 1.0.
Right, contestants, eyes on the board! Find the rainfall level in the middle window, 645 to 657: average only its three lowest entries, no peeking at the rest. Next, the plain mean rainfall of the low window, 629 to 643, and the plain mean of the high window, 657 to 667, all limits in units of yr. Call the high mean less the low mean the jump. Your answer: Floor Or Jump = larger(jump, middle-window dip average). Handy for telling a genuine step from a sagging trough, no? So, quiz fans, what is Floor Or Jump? 4.87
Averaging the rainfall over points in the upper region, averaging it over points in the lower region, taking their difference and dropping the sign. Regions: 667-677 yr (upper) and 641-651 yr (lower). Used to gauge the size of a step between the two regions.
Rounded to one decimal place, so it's 1.9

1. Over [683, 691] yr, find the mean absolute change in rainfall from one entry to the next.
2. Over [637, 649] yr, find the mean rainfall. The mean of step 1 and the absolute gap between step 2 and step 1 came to 2.24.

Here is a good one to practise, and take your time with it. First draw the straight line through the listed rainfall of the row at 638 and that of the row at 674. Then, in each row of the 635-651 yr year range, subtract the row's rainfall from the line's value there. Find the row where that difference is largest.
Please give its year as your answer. 644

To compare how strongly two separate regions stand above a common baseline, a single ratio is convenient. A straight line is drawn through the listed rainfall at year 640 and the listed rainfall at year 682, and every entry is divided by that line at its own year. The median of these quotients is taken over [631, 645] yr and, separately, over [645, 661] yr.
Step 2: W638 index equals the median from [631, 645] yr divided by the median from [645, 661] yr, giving 1.07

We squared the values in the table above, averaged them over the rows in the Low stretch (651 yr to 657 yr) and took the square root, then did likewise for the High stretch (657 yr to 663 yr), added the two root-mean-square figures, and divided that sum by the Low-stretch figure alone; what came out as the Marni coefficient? 1.98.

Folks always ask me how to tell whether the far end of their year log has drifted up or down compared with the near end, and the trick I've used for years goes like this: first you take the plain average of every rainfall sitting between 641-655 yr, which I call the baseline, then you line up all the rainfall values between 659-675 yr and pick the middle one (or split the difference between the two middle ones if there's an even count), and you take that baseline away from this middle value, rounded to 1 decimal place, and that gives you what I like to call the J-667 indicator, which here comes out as 1.0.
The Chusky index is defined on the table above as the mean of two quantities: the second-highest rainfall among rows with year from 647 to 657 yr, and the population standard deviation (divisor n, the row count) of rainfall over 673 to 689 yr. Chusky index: 2.919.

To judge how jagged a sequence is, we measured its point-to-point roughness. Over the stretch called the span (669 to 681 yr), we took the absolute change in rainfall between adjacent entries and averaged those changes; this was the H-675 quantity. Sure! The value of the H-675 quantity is 0.40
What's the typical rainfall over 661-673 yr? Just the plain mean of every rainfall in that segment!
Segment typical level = 5.9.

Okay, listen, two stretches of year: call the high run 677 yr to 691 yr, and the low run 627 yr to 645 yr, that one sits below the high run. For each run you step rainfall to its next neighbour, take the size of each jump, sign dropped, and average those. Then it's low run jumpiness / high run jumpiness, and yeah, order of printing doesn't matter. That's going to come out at 0.28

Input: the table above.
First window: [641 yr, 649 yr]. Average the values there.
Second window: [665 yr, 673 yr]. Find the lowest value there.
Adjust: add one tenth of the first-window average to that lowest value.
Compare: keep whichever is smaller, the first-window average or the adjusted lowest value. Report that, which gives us 4.62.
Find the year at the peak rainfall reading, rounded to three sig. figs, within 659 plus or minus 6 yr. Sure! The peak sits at 664 yr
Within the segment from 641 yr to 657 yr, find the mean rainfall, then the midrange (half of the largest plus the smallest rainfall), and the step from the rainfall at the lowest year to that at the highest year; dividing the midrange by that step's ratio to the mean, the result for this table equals 43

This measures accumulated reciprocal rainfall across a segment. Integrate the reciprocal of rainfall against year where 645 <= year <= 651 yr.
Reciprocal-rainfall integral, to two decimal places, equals 1.22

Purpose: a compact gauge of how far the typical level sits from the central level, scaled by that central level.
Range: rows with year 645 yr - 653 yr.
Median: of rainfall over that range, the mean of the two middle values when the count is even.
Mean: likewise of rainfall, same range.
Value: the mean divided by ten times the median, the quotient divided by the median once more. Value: 0.0197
